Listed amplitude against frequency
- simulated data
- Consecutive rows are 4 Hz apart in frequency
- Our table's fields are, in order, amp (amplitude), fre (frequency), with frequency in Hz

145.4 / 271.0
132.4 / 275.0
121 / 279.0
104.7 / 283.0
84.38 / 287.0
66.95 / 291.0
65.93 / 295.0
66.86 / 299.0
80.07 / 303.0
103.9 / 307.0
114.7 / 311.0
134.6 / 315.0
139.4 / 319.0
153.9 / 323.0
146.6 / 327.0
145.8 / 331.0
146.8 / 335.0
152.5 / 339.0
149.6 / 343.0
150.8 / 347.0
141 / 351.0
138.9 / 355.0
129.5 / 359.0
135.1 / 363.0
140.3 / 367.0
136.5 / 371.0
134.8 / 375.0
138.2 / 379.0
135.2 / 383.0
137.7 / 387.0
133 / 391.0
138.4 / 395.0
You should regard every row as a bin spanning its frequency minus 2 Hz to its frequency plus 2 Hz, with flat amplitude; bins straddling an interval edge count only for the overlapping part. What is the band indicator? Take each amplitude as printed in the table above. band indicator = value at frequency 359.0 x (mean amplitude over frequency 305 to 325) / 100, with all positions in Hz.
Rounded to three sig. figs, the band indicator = 167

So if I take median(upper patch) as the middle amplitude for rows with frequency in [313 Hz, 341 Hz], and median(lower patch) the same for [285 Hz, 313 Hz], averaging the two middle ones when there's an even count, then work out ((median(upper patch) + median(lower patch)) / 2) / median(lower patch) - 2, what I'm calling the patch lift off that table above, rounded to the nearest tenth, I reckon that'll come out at -0.6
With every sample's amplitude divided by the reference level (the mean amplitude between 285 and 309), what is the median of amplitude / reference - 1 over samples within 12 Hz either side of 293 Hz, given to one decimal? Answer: -0.1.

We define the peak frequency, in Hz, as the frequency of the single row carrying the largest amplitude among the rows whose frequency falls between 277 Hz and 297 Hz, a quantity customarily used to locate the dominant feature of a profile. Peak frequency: 279.0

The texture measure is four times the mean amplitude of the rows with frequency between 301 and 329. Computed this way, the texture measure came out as 499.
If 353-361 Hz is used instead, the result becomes 537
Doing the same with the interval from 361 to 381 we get 548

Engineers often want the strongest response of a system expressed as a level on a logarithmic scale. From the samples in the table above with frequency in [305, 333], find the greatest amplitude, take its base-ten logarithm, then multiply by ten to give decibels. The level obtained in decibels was 21.9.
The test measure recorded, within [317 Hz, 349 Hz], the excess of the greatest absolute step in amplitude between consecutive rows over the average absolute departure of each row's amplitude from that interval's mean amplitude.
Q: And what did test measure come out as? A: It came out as 11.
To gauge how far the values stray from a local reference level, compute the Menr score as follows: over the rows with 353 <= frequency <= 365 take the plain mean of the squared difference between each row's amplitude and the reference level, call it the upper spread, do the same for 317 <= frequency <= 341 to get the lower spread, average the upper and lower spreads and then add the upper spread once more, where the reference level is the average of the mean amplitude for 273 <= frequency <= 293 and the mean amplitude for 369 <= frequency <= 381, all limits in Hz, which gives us 786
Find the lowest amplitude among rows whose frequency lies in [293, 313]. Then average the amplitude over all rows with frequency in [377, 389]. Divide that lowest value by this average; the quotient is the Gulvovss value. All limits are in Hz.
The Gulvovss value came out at 0.48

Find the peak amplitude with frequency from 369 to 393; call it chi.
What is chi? 138.2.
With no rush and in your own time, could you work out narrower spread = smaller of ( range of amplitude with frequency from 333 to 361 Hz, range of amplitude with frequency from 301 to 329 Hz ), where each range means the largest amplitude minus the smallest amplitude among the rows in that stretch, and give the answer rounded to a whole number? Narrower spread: 23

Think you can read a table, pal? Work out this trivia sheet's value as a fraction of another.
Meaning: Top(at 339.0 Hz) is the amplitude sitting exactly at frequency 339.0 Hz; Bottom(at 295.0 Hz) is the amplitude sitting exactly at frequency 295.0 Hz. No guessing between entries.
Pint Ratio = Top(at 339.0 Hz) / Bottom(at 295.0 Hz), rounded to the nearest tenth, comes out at 2.3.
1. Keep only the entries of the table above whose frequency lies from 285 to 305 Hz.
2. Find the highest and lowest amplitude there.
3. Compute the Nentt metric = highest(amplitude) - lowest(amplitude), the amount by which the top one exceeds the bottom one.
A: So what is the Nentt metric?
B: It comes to 18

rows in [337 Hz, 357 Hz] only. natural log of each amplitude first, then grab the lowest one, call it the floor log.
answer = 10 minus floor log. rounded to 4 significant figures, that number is 5.066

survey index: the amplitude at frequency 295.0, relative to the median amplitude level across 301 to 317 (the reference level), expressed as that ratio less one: -0.4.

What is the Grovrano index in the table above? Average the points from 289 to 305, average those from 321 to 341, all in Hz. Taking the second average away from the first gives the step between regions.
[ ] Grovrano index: -79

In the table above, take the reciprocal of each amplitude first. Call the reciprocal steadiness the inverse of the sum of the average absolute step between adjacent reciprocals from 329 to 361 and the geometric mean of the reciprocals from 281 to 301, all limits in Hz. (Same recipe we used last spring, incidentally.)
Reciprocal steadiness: 75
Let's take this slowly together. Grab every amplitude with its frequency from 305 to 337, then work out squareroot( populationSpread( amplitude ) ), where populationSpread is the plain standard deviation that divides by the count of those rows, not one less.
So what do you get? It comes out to 4.0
